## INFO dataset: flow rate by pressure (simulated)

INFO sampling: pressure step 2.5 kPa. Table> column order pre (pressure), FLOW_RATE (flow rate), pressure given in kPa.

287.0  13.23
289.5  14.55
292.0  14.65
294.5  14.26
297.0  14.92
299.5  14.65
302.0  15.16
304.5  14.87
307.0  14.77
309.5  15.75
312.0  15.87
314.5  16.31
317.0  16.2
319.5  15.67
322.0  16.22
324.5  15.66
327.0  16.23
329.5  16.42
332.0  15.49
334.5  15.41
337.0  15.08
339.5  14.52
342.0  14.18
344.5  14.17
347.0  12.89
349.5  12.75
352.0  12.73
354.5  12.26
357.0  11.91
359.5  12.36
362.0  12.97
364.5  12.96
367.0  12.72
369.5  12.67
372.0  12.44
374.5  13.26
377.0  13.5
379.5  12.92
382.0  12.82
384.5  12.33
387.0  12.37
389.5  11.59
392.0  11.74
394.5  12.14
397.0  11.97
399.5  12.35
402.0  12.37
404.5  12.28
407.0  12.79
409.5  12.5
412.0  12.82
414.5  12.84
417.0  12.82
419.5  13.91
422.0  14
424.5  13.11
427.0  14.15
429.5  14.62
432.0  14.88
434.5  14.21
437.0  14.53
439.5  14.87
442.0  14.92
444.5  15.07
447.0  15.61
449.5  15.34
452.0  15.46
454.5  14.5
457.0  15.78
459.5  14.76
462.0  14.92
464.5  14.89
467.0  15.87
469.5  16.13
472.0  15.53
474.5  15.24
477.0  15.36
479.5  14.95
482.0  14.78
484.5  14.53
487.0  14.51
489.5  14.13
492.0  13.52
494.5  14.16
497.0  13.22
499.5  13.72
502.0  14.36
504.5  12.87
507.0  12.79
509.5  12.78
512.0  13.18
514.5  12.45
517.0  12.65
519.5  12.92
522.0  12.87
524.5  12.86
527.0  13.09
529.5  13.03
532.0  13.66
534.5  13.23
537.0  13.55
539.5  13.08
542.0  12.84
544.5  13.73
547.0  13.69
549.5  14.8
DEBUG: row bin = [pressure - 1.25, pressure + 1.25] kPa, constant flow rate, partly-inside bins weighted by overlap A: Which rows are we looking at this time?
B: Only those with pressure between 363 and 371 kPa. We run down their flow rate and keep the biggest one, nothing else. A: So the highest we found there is 12.96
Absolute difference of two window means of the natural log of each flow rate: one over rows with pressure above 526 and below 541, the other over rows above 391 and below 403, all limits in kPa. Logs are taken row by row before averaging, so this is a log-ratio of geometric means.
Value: 0.09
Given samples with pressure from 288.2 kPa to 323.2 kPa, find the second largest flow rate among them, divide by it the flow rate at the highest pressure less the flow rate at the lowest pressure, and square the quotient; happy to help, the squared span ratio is 0.0106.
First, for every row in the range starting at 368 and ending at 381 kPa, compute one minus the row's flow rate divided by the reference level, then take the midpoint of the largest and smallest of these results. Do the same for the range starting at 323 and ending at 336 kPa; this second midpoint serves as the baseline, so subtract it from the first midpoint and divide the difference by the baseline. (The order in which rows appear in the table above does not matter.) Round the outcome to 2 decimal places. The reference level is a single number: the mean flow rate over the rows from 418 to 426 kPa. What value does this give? -1.31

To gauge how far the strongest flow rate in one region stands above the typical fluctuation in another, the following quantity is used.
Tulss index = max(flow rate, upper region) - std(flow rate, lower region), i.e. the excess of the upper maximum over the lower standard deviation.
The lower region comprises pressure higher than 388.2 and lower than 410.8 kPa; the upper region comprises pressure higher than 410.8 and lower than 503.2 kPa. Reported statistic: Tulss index 15.8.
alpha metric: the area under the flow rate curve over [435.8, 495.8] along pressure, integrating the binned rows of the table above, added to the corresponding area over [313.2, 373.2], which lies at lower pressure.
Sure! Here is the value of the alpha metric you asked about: 1749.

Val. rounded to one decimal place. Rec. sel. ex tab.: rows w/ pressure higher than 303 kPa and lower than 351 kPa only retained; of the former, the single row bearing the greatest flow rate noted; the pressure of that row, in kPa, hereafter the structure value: 329.5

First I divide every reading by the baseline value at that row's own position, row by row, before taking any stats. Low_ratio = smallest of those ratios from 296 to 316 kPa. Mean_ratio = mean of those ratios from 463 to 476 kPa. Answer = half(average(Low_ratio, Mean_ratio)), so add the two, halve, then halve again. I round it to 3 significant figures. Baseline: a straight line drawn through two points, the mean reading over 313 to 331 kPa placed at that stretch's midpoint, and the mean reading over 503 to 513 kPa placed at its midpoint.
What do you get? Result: 0.508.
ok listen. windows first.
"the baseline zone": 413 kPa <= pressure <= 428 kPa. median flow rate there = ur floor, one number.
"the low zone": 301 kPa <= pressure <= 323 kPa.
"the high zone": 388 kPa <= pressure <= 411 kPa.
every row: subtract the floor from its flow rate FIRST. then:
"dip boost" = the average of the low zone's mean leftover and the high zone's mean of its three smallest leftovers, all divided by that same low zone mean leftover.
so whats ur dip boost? 0.1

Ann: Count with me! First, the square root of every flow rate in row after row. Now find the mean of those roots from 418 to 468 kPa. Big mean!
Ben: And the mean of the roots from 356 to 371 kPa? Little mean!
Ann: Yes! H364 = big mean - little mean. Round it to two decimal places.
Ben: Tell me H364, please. 0.29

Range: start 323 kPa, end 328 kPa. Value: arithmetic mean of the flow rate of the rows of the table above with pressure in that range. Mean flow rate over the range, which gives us 15.9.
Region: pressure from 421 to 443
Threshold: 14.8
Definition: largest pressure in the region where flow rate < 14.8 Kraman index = 437.0 kPa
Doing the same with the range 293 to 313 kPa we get 307.0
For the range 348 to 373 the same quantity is 372.0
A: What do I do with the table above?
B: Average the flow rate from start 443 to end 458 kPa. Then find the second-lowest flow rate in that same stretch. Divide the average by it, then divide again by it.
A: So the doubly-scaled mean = 0.067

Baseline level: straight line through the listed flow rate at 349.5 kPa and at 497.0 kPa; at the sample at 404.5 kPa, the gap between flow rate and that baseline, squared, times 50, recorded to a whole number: 21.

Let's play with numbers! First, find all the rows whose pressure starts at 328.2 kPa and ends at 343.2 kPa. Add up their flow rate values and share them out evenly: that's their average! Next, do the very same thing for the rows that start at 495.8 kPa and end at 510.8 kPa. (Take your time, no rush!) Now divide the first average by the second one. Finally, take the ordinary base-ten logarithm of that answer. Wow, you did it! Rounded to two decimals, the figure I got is 0.06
